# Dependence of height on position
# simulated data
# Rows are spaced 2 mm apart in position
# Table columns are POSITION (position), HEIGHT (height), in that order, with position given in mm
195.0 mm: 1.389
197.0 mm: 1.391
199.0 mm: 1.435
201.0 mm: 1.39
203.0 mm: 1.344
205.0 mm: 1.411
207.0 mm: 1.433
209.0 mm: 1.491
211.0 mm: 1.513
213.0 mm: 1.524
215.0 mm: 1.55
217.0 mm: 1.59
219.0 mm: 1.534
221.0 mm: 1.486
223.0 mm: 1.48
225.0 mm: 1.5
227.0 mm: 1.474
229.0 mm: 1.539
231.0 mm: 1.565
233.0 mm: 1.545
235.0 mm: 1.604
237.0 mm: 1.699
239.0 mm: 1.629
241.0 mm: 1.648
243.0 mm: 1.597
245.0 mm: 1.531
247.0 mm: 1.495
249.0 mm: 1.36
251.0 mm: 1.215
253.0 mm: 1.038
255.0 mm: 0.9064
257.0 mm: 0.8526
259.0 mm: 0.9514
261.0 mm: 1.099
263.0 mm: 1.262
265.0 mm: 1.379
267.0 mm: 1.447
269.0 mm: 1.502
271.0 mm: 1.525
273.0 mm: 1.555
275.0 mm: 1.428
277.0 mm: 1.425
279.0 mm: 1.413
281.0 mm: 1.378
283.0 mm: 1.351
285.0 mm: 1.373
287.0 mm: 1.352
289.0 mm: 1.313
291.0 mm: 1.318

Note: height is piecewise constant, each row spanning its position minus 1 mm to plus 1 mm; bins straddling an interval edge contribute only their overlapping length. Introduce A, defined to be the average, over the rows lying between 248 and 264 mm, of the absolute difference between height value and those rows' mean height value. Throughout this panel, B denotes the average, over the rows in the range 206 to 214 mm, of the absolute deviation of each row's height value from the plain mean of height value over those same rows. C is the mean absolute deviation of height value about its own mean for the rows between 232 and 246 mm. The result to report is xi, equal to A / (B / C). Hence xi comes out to 0.23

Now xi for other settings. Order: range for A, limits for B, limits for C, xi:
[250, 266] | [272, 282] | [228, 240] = 0.15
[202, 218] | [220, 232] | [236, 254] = 0.38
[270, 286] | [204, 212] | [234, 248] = 0.07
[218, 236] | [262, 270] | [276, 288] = 0.01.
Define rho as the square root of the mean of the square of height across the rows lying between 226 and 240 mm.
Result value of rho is 1.58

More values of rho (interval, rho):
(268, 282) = 1.46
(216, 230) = 1.52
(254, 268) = 1.15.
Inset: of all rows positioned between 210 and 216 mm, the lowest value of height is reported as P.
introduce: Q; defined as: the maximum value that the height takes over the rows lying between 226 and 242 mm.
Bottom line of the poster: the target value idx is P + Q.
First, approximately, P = 1.513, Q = 1.699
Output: 3.21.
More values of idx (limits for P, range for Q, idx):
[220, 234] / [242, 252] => 3.07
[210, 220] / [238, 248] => 3.16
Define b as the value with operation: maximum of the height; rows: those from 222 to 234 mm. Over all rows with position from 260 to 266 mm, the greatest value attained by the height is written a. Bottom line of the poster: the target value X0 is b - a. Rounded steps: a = 1.379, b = 1.565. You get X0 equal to 0.19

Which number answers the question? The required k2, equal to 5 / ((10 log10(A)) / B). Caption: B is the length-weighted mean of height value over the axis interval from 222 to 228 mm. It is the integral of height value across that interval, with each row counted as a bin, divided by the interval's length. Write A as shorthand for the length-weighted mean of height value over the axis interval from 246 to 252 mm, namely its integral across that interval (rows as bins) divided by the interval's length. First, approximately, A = 1.36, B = 1.48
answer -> 5.6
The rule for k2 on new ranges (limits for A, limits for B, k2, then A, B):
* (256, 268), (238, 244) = 12.2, 1.17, 1.62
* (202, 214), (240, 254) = 4.4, 1.45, 1.41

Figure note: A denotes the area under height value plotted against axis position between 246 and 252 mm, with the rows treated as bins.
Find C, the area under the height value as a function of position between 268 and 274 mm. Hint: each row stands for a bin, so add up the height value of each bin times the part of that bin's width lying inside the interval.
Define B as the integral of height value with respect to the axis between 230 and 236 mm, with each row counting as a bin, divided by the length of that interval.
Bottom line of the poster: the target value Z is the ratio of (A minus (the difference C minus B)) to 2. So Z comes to 0.3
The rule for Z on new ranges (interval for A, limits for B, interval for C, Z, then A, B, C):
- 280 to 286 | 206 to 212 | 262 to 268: 0.8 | 8.20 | 1.48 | 8.2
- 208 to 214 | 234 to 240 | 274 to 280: 1.1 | 9.06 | 1.64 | 8.5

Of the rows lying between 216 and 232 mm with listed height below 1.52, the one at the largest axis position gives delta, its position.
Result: 227.0 mm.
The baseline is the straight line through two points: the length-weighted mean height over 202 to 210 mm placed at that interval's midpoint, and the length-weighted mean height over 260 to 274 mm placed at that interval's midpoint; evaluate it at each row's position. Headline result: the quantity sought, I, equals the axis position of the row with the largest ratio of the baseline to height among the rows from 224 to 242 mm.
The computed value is 227.0 mm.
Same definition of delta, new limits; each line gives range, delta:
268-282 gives 281.0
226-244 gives 227.0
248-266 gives 265.0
